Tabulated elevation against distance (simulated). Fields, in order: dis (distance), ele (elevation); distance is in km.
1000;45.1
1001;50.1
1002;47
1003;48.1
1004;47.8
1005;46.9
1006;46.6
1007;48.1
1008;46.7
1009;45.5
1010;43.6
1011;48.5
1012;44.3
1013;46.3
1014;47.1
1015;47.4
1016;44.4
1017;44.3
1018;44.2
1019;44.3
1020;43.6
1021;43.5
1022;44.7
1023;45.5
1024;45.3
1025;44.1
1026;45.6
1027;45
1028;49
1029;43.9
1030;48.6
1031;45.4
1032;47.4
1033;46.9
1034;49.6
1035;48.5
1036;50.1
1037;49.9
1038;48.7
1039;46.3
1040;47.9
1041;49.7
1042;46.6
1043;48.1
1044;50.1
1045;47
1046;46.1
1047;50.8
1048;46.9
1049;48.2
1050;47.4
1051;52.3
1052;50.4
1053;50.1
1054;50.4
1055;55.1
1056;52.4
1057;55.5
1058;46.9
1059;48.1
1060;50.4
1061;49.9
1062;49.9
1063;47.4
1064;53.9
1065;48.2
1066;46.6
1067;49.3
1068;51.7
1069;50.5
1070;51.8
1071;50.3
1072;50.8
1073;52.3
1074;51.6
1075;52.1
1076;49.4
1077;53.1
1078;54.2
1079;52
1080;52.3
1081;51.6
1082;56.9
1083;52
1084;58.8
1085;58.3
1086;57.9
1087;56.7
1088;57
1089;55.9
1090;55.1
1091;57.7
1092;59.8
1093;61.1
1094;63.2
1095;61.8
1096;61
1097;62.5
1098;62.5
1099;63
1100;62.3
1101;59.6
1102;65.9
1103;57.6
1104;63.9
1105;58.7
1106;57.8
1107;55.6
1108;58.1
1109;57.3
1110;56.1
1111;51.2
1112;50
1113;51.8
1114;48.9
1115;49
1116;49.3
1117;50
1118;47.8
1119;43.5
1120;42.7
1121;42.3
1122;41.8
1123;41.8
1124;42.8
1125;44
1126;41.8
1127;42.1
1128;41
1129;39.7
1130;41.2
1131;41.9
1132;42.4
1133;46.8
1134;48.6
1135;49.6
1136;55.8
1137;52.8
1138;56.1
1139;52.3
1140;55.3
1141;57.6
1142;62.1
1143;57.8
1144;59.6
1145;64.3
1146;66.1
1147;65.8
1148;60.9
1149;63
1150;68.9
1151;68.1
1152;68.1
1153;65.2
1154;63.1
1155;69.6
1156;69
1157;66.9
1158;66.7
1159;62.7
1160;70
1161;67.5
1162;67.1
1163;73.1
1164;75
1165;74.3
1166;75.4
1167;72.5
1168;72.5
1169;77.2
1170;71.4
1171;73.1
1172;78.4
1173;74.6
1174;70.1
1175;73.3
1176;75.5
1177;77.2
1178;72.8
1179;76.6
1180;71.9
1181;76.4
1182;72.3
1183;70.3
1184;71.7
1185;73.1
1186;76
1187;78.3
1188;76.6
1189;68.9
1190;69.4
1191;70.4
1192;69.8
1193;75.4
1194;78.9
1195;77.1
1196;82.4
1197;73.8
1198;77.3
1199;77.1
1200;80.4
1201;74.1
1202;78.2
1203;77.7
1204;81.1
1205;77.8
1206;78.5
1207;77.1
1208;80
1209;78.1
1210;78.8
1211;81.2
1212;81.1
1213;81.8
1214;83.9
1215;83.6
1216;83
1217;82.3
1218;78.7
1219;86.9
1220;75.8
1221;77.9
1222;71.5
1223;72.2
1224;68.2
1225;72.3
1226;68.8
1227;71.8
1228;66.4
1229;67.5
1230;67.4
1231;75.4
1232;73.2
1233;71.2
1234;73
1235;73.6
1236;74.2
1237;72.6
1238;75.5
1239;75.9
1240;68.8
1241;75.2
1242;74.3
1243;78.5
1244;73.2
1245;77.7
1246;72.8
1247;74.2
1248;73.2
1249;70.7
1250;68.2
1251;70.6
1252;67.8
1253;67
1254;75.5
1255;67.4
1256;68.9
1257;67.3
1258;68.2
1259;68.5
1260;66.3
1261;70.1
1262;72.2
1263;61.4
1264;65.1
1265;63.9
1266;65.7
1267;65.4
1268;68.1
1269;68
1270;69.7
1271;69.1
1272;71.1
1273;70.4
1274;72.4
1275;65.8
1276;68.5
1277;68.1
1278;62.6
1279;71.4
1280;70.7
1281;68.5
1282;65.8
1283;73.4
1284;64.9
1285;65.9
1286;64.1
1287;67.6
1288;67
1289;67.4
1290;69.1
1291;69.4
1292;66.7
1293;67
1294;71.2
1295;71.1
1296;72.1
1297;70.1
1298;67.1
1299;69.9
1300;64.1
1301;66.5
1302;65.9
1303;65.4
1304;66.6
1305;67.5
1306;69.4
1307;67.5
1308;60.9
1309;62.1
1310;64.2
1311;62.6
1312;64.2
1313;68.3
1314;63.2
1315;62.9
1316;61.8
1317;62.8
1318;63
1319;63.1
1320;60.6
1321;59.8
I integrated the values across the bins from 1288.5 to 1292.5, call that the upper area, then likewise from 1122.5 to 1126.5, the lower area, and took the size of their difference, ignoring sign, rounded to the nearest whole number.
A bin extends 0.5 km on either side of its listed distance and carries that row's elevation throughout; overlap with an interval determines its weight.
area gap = 102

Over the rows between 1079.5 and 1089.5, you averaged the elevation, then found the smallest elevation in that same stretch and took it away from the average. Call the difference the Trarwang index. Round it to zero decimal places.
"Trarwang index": 4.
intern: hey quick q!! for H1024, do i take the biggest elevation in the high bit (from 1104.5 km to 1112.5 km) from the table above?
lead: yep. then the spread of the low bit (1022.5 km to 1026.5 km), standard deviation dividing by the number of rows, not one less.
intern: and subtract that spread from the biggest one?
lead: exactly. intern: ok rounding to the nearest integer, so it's 58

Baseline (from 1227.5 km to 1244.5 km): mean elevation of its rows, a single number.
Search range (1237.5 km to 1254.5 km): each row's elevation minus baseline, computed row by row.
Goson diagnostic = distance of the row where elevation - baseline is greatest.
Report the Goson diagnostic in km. 1243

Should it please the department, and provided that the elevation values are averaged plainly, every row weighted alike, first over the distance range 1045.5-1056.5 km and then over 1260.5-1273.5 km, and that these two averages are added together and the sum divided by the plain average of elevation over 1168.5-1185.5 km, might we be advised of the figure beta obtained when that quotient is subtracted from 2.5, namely 0.9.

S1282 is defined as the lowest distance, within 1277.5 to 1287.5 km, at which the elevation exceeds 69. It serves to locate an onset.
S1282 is 1279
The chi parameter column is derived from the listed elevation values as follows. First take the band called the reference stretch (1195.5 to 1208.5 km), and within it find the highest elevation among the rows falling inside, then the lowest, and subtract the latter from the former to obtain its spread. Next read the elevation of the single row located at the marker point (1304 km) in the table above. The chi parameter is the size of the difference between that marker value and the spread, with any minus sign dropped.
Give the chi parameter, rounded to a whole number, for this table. 58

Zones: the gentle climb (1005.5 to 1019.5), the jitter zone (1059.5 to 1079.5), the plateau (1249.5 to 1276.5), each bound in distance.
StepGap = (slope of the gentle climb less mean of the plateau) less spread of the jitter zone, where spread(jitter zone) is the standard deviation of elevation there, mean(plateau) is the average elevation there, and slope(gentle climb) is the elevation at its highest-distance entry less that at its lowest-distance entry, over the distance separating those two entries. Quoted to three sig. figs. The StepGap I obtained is -70.4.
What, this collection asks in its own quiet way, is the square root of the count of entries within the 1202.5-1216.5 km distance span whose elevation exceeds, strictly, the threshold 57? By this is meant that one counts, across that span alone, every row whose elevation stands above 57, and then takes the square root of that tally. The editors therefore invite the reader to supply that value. 3.7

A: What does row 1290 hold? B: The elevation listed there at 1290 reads 69.1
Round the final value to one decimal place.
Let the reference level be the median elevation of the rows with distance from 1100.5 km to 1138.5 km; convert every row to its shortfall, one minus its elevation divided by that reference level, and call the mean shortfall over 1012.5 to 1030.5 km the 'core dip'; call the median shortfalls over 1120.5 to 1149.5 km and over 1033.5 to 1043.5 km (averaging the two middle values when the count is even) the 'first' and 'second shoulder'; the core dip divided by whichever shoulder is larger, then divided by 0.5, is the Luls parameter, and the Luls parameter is 13.7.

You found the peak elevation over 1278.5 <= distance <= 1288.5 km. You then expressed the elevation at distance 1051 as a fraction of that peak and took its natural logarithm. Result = -0.3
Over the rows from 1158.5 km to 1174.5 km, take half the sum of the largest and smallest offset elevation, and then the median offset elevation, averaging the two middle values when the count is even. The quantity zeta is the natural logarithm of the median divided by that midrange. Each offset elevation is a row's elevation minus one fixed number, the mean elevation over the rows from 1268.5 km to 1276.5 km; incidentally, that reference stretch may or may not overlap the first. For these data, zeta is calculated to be 1.1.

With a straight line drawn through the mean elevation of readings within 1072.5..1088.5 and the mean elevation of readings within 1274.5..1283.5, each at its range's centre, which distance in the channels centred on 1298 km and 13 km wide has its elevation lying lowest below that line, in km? 1300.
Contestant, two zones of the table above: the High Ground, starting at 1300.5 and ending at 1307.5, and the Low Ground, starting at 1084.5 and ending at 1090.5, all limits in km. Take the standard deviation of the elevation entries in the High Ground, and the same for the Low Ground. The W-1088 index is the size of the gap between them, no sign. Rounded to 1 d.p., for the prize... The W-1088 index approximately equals 0.1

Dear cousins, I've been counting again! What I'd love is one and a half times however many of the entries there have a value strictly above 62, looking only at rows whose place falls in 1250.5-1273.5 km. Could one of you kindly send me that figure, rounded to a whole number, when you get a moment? 33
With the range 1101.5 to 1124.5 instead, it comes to 3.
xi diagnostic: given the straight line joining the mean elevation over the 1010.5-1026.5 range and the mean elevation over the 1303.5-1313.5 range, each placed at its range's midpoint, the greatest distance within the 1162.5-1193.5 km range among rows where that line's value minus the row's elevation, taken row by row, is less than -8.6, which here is 1193 km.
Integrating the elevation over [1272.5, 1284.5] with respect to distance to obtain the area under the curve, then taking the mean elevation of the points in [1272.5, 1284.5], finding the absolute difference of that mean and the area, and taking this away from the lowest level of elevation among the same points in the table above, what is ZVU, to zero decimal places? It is -691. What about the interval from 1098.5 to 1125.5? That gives -1319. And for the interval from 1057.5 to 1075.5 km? -805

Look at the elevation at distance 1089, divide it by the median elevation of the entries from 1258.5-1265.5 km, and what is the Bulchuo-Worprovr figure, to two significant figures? 0.84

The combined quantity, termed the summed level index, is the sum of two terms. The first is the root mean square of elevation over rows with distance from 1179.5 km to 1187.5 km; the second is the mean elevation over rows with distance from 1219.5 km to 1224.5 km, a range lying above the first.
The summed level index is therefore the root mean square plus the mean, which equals 147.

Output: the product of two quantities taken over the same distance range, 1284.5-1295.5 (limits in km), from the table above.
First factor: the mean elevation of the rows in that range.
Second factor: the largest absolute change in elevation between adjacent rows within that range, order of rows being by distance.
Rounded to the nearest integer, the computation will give 285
